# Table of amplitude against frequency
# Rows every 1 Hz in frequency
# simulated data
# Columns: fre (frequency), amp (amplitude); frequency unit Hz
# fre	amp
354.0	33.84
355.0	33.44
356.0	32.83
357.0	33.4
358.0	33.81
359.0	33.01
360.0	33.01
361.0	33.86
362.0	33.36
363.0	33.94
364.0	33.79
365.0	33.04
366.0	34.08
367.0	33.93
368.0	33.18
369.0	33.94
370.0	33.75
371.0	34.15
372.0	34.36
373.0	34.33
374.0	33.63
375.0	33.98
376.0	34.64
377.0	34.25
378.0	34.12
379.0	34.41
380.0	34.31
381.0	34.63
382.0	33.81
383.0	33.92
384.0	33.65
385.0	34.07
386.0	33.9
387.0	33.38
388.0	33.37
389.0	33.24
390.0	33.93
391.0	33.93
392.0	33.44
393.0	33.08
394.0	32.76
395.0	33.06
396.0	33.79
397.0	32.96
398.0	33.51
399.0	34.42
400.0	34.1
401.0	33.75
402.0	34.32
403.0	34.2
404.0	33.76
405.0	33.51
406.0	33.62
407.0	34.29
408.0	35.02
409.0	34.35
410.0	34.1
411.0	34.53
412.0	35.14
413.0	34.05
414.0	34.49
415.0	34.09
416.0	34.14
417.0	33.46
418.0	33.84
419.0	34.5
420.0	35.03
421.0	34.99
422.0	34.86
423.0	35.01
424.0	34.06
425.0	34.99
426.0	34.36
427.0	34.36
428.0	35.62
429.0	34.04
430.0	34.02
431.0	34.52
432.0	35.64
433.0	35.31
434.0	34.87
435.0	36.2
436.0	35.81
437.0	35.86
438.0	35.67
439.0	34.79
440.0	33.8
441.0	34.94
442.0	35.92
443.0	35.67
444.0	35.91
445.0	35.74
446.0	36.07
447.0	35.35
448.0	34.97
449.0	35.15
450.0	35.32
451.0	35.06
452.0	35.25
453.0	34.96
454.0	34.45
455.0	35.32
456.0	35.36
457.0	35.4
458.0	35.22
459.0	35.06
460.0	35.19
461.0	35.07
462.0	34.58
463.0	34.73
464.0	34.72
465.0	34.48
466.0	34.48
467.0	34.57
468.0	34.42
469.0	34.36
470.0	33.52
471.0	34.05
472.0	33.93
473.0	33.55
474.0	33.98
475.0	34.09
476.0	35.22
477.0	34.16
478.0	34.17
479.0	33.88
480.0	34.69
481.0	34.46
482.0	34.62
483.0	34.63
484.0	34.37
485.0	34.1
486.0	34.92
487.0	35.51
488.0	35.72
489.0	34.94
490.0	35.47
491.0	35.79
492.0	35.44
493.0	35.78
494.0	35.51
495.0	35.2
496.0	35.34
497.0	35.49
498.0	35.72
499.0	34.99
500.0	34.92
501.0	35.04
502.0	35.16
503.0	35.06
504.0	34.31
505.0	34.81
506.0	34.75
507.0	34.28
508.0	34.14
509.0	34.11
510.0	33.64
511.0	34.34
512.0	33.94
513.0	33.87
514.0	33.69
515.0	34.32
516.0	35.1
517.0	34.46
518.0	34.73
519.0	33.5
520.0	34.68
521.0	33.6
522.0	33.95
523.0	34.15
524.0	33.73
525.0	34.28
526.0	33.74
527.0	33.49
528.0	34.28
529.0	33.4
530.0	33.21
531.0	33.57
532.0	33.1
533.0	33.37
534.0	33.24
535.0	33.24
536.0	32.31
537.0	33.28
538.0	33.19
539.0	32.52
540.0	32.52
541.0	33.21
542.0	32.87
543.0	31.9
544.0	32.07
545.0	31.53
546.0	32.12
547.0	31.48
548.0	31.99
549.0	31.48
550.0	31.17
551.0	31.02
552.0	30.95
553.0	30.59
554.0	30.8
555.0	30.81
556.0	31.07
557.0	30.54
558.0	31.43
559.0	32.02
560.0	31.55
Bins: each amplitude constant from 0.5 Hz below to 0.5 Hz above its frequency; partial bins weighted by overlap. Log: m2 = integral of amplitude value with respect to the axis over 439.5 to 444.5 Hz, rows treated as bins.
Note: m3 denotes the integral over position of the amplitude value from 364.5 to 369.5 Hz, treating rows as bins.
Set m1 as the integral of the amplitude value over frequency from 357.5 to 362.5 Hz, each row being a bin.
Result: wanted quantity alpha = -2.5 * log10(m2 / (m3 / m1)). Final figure -5.61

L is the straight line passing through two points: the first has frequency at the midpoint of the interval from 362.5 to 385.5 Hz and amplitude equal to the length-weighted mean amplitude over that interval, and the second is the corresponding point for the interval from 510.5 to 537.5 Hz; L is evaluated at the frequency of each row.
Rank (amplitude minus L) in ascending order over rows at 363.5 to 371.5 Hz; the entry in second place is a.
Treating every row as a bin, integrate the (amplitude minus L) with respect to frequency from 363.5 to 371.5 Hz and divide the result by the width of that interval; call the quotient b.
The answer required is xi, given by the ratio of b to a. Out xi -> 0.3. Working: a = -0.8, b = -0.3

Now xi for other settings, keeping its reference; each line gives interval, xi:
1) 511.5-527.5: -0.9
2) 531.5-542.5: 0.6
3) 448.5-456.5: 1.1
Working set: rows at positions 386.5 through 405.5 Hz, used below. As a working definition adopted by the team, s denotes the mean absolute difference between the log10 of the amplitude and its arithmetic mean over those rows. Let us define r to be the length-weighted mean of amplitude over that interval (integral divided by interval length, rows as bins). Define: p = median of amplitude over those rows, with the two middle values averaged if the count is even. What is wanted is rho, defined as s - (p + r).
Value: -67.1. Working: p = 33.5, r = 33.6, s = 0.0051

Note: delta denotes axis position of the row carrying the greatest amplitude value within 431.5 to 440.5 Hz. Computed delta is 435.0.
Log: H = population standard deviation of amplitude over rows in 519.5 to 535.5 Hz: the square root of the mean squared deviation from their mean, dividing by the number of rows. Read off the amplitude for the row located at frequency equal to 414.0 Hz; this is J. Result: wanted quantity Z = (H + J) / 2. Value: 17.5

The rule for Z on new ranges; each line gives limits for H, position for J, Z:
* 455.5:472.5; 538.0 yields 16.8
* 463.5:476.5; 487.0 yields 18.0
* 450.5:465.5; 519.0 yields 16.9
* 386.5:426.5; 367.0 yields 17.3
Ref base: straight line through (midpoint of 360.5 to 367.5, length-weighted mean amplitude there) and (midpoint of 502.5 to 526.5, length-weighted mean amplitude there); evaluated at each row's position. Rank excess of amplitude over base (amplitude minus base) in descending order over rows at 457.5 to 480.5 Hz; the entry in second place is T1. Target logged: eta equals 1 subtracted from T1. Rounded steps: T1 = 1.2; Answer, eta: 0.2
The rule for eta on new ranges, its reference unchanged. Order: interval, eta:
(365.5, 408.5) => -0.1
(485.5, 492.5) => 0.6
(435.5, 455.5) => 0.9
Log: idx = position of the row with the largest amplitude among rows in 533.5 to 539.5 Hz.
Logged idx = 537.0 Hz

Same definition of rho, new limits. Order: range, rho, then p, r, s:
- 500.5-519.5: -68.7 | 34.3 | 34.4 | 0.0054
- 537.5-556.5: -63.3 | 31.5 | 31.8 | 0.0095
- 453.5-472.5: -69.3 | 34.6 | 34.7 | 0.0052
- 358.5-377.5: -67.7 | 33.9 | 33.8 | 0.0049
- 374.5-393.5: -67.8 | 33.9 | 33.9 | 0.0045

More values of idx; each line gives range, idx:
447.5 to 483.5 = 457.0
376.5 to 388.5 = 381.0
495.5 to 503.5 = 498.0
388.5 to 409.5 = 408.0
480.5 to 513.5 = 491.0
